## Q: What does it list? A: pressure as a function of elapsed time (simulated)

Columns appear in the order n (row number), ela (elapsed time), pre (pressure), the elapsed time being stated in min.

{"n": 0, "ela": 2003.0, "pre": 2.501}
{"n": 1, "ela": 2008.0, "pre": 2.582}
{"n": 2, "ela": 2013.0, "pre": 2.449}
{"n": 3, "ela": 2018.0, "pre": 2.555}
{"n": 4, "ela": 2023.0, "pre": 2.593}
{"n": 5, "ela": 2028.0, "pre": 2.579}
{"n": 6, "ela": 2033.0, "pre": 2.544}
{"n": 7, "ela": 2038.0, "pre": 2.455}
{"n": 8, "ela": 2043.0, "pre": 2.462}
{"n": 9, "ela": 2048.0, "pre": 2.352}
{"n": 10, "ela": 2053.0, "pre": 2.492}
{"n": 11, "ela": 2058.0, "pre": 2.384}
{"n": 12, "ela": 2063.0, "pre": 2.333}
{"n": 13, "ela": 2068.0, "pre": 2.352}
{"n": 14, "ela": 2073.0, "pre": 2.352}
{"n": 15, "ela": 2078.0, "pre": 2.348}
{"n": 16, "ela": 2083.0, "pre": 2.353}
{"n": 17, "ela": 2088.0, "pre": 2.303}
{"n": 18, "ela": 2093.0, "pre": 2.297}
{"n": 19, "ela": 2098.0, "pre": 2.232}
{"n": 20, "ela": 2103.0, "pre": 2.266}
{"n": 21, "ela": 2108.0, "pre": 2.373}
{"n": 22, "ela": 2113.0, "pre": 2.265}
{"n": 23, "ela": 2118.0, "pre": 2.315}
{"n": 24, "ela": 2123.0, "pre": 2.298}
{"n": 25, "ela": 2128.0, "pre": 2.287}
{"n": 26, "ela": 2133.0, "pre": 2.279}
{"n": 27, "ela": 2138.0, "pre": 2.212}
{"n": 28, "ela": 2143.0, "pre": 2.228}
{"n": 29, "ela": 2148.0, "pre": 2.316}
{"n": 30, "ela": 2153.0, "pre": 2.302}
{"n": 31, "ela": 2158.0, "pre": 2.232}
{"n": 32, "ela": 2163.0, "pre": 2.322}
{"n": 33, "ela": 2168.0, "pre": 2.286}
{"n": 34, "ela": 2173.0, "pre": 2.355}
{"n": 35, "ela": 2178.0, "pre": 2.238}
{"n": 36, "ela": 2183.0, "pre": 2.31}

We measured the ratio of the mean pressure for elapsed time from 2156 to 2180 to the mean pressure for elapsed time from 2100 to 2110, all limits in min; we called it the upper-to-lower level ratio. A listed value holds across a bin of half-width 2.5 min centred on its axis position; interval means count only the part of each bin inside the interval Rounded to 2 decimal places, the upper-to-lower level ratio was 0.99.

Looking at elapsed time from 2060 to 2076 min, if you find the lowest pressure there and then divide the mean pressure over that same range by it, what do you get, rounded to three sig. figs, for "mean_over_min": 1.01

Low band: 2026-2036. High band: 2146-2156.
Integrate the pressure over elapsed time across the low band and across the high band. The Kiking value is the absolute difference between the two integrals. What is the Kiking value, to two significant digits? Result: 2.5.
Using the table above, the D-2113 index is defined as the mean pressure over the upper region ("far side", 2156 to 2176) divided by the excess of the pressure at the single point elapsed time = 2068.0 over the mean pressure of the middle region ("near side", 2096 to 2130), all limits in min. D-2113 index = 38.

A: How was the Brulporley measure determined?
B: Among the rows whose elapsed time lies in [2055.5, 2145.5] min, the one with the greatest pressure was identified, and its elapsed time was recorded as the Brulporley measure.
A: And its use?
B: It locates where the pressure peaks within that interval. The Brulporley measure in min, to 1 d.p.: 2058.0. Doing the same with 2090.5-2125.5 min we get 2108.0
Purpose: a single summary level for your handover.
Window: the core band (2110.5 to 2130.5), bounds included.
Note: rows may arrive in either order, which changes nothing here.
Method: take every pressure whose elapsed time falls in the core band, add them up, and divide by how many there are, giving 2.29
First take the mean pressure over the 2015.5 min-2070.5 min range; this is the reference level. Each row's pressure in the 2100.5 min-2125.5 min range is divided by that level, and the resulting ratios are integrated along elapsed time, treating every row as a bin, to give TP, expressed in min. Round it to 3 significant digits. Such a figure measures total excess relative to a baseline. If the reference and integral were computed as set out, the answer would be 23.4 min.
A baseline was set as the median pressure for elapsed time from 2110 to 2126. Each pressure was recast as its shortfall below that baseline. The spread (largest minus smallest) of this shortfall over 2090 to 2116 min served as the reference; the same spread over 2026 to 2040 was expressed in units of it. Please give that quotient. 0.9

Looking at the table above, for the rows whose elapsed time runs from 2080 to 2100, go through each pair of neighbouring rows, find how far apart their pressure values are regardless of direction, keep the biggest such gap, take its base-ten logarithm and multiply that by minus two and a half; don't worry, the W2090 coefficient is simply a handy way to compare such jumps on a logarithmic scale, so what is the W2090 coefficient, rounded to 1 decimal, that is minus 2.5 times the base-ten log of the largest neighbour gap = 3.0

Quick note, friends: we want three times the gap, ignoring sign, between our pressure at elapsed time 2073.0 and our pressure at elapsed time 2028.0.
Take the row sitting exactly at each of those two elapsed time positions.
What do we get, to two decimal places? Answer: 0.68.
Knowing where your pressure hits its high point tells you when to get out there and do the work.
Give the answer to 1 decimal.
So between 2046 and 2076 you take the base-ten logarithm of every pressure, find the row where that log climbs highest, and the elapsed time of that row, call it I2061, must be 2053.0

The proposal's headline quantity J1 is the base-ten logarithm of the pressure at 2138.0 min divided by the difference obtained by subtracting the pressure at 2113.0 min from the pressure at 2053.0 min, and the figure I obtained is 0.99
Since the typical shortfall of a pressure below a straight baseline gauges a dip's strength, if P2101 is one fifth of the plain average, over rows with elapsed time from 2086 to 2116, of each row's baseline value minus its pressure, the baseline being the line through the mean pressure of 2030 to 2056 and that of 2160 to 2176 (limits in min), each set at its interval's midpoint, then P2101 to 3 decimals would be 0.021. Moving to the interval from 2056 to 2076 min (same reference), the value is 0.016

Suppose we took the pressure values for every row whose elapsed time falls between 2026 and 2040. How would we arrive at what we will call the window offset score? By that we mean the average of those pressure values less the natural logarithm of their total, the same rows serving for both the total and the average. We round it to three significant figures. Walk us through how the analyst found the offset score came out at 0.501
